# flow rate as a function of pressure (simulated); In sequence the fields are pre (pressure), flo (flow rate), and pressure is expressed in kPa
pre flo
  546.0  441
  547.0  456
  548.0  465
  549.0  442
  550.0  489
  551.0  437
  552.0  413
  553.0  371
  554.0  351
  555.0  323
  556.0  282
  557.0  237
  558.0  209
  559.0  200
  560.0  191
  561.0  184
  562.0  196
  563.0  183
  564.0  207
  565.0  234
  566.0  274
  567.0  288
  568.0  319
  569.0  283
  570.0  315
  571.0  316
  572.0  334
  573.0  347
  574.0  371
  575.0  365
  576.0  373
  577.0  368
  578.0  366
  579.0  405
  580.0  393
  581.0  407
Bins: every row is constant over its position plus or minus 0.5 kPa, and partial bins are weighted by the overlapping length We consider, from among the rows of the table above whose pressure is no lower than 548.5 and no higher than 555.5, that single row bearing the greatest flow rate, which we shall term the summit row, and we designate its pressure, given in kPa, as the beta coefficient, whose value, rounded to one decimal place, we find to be 550.0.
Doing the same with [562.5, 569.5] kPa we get 568.0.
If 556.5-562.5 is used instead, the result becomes 557.0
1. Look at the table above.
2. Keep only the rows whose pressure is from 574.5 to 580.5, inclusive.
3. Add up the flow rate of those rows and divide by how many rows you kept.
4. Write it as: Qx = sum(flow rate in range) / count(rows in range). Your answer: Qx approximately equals 378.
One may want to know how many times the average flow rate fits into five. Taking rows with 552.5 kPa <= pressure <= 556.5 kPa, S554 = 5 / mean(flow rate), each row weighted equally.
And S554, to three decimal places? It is 0.015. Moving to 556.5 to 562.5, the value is 0.025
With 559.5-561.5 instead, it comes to 0.027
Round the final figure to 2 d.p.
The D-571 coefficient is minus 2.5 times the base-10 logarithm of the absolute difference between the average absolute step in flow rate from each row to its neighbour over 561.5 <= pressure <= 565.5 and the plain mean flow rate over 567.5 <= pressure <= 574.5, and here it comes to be -6.21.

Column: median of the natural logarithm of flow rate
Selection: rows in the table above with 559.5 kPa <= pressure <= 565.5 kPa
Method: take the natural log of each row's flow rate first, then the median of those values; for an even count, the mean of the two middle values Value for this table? 5.3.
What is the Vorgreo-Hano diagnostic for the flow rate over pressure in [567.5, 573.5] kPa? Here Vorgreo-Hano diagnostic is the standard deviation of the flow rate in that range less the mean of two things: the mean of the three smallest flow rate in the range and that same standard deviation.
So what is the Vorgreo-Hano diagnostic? -142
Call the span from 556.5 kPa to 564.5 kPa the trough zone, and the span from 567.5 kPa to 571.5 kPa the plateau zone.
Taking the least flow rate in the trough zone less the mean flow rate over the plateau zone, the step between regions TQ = -125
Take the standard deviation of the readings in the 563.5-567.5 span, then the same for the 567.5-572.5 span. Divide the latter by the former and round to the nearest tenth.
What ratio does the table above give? 0.5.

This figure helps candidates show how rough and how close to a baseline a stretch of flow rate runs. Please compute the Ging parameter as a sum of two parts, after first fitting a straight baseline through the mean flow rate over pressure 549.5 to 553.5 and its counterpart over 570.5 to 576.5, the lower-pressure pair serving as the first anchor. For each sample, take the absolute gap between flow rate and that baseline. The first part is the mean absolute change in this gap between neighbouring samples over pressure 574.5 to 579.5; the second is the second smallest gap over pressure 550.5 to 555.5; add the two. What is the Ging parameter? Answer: 27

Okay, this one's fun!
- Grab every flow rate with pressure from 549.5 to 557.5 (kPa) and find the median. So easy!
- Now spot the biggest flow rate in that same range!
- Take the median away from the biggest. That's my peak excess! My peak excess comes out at 128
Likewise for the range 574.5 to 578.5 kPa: 6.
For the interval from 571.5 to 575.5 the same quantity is 15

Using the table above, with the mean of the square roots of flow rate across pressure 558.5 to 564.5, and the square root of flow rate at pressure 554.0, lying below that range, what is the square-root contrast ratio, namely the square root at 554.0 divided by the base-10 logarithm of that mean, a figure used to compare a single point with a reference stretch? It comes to 16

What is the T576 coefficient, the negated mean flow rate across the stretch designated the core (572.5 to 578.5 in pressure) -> -365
